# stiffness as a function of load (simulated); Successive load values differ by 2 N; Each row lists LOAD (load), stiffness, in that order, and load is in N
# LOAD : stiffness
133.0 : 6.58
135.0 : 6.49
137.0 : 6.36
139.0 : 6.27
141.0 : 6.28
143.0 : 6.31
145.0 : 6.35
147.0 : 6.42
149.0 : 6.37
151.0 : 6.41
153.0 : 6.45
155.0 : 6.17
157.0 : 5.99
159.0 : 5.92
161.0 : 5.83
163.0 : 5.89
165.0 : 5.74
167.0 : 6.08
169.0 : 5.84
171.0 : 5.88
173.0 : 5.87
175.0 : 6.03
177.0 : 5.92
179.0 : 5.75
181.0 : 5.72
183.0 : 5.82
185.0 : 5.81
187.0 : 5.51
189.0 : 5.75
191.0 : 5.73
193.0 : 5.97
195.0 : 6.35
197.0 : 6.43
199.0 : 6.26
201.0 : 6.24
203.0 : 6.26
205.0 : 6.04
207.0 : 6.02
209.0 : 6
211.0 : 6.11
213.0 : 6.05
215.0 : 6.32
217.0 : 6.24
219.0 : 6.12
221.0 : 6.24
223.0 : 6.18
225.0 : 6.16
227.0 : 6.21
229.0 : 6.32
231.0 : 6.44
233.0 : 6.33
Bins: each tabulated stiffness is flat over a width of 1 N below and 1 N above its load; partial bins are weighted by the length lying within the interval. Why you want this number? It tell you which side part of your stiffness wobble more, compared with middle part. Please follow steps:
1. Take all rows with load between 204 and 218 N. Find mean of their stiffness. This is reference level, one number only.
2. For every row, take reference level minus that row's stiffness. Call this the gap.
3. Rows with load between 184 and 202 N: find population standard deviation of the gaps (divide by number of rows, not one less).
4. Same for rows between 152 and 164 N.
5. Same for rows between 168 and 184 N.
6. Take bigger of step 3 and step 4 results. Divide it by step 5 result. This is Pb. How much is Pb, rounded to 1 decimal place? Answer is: 3.4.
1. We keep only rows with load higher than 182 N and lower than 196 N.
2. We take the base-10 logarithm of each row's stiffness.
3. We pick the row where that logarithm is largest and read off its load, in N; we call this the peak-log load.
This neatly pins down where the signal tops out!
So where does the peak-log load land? 195.0 N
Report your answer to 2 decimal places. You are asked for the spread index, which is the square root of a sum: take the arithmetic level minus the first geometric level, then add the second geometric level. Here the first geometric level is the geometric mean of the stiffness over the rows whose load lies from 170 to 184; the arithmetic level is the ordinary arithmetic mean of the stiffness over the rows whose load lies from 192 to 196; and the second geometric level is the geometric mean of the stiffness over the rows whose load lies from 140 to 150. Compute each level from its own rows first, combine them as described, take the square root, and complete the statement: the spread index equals 2.58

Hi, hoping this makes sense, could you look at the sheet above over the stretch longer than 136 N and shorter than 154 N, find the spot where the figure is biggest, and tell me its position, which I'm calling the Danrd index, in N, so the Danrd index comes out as 153.0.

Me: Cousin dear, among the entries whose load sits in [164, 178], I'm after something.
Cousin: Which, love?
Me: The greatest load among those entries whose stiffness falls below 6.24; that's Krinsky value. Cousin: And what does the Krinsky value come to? 177.0 N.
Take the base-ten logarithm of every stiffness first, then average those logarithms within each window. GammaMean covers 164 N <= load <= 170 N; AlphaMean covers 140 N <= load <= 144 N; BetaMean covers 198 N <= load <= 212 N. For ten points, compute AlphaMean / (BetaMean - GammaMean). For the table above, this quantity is 45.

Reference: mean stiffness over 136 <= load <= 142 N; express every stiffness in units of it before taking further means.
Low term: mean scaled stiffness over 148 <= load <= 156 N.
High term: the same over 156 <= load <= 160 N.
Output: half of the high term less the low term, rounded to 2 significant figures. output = -0.031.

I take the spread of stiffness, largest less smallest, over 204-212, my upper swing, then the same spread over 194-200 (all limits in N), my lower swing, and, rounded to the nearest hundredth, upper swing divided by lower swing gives 0.65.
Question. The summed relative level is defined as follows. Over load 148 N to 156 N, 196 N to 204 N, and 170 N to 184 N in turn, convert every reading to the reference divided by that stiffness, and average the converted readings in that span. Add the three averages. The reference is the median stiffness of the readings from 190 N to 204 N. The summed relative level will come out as 3.05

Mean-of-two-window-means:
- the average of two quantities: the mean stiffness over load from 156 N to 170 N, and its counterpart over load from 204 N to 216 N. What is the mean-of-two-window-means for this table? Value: 5.99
